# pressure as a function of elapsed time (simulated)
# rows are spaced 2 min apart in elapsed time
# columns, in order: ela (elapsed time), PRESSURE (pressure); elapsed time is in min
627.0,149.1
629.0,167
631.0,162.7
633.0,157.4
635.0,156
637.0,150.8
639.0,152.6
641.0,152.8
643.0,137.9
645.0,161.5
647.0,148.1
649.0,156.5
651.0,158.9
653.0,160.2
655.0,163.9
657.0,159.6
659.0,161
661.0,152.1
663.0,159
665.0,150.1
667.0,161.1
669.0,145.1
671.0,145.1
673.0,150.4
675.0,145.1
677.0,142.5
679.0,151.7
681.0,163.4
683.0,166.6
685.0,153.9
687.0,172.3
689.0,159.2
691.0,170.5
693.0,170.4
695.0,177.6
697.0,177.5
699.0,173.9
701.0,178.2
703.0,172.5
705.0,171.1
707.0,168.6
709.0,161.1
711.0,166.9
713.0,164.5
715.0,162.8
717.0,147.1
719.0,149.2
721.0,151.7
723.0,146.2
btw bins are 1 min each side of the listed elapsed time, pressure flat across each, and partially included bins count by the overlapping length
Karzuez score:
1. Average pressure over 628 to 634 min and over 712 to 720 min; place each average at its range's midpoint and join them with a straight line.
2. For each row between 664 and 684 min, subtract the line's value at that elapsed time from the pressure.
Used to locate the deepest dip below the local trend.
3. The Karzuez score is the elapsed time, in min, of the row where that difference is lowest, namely 677.0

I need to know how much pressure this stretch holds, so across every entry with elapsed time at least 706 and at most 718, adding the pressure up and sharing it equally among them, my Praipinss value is 162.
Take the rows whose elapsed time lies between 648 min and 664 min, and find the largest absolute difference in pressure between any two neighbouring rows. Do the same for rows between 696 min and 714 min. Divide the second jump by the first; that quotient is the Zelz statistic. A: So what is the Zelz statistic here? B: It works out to 0.8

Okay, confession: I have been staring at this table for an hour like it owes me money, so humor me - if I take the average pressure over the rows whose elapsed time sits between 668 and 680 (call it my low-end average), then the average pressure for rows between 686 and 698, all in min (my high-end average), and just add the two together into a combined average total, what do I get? 318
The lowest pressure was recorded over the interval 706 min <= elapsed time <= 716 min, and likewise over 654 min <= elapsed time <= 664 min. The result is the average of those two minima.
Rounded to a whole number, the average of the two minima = 157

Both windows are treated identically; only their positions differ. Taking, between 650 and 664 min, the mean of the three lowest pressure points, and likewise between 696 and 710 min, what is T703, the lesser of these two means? 157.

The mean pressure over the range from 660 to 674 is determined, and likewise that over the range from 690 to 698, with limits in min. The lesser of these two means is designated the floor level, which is 152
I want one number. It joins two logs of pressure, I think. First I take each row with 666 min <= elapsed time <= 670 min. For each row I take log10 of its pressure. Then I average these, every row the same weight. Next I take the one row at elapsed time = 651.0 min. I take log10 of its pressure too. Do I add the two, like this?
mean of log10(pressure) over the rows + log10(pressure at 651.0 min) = 4.39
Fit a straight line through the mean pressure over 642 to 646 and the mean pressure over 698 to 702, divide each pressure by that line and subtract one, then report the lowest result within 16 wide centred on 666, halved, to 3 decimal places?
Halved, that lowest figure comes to -0.053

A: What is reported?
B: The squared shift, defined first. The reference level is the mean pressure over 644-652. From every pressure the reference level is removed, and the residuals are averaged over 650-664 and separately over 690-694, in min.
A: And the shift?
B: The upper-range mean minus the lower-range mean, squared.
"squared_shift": 126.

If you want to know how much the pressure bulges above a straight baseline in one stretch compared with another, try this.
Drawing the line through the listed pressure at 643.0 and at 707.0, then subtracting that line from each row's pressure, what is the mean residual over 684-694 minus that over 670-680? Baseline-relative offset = 12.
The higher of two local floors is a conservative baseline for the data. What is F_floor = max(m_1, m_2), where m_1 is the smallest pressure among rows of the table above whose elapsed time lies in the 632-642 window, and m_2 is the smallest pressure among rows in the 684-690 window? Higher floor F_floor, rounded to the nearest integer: 154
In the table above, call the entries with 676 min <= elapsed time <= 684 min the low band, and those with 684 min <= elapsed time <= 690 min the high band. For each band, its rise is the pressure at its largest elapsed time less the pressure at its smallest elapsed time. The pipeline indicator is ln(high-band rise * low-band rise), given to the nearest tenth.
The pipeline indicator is 4.8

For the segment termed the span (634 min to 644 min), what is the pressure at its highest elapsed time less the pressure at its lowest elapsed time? -18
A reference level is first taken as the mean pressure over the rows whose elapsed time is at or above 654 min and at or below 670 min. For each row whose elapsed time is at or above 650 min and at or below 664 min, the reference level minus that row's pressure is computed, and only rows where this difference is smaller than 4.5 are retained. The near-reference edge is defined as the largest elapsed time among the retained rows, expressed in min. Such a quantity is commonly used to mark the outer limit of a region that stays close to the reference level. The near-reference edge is 663.0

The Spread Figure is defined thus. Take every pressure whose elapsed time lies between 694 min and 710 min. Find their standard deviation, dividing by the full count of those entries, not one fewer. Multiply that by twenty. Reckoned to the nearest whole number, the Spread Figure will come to 108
